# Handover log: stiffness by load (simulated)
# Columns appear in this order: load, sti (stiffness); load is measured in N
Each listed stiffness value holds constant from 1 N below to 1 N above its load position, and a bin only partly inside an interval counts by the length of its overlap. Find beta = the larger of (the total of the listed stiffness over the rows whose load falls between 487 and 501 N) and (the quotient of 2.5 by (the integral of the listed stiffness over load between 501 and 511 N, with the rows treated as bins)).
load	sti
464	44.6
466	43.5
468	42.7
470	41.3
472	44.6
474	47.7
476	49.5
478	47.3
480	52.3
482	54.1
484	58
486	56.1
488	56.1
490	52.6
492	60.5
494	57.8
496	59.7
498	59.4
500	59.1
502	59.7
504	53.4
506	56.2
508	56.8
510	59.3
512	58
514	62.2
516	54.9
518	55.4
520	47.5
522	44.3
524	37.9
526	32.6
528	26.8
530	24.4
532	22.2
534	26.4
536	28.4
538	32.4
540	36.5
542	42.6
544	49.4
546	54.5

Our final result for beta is 405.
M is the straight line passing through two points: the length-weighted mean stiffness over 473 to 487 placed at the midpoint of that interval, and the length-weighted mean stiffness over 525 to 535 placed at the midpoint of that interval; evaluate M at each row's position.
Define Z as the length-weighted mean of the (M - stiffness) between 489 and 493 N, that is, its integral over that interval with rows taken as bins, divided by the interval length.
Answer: -10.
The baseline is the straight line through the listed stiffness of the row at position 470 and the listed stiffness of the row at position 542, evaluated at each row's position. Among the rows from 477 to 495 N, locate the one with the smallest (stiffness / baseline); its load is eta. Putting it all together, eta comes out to 478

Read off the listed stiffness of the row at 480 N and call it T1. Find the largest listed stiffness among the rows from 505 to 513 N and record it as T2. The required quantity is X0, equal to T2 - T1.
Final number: 7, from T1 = 52.3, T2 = 59.3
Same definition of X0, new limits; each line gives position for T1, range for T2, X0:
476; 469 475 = -2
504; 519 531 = -6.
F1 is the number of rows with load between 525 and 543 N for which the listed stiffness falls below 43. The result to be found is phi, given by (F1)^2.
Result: 81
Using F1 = 9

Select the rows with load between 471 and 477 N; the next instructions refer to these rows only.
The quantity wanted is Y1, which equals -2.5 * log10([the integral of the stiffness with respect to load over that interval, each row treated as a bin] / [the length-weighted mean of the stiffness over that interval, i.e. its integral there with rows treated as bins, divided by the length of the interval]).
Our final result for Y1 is -1.9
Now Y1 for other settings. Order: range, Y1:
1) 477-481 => -1.5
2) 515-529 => -2.9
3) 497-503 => -1.9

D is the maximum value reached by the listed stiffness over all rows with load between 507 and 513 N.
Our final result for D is 59.3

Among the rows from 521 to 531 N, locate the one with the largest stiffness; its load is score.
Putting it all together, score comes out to 522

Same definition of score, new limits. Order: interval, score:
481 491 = 484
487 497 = 492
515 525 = 518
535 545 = 544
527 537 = 536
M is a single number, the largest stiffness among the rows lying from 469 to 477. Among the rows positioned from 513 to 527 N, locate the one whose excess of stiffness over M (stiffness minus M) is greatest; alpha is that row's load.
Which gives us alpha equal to 514 N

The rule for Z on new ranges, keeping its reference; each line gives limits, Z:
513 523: -20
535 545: -17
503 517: -21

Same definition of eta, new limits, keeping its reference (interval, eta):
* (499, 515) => 504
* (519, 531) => 530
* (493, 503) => 494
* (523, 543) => 532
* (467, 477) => 470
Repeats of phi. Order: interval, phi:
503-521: 0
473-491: 0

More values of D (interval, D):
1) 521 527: 44.3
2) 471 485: 58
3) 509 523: 62.2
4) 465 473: 44.6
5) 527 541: 36.5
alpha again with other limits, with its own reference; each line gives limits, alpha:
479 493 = 492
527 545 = 544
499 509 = 502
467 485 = 484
